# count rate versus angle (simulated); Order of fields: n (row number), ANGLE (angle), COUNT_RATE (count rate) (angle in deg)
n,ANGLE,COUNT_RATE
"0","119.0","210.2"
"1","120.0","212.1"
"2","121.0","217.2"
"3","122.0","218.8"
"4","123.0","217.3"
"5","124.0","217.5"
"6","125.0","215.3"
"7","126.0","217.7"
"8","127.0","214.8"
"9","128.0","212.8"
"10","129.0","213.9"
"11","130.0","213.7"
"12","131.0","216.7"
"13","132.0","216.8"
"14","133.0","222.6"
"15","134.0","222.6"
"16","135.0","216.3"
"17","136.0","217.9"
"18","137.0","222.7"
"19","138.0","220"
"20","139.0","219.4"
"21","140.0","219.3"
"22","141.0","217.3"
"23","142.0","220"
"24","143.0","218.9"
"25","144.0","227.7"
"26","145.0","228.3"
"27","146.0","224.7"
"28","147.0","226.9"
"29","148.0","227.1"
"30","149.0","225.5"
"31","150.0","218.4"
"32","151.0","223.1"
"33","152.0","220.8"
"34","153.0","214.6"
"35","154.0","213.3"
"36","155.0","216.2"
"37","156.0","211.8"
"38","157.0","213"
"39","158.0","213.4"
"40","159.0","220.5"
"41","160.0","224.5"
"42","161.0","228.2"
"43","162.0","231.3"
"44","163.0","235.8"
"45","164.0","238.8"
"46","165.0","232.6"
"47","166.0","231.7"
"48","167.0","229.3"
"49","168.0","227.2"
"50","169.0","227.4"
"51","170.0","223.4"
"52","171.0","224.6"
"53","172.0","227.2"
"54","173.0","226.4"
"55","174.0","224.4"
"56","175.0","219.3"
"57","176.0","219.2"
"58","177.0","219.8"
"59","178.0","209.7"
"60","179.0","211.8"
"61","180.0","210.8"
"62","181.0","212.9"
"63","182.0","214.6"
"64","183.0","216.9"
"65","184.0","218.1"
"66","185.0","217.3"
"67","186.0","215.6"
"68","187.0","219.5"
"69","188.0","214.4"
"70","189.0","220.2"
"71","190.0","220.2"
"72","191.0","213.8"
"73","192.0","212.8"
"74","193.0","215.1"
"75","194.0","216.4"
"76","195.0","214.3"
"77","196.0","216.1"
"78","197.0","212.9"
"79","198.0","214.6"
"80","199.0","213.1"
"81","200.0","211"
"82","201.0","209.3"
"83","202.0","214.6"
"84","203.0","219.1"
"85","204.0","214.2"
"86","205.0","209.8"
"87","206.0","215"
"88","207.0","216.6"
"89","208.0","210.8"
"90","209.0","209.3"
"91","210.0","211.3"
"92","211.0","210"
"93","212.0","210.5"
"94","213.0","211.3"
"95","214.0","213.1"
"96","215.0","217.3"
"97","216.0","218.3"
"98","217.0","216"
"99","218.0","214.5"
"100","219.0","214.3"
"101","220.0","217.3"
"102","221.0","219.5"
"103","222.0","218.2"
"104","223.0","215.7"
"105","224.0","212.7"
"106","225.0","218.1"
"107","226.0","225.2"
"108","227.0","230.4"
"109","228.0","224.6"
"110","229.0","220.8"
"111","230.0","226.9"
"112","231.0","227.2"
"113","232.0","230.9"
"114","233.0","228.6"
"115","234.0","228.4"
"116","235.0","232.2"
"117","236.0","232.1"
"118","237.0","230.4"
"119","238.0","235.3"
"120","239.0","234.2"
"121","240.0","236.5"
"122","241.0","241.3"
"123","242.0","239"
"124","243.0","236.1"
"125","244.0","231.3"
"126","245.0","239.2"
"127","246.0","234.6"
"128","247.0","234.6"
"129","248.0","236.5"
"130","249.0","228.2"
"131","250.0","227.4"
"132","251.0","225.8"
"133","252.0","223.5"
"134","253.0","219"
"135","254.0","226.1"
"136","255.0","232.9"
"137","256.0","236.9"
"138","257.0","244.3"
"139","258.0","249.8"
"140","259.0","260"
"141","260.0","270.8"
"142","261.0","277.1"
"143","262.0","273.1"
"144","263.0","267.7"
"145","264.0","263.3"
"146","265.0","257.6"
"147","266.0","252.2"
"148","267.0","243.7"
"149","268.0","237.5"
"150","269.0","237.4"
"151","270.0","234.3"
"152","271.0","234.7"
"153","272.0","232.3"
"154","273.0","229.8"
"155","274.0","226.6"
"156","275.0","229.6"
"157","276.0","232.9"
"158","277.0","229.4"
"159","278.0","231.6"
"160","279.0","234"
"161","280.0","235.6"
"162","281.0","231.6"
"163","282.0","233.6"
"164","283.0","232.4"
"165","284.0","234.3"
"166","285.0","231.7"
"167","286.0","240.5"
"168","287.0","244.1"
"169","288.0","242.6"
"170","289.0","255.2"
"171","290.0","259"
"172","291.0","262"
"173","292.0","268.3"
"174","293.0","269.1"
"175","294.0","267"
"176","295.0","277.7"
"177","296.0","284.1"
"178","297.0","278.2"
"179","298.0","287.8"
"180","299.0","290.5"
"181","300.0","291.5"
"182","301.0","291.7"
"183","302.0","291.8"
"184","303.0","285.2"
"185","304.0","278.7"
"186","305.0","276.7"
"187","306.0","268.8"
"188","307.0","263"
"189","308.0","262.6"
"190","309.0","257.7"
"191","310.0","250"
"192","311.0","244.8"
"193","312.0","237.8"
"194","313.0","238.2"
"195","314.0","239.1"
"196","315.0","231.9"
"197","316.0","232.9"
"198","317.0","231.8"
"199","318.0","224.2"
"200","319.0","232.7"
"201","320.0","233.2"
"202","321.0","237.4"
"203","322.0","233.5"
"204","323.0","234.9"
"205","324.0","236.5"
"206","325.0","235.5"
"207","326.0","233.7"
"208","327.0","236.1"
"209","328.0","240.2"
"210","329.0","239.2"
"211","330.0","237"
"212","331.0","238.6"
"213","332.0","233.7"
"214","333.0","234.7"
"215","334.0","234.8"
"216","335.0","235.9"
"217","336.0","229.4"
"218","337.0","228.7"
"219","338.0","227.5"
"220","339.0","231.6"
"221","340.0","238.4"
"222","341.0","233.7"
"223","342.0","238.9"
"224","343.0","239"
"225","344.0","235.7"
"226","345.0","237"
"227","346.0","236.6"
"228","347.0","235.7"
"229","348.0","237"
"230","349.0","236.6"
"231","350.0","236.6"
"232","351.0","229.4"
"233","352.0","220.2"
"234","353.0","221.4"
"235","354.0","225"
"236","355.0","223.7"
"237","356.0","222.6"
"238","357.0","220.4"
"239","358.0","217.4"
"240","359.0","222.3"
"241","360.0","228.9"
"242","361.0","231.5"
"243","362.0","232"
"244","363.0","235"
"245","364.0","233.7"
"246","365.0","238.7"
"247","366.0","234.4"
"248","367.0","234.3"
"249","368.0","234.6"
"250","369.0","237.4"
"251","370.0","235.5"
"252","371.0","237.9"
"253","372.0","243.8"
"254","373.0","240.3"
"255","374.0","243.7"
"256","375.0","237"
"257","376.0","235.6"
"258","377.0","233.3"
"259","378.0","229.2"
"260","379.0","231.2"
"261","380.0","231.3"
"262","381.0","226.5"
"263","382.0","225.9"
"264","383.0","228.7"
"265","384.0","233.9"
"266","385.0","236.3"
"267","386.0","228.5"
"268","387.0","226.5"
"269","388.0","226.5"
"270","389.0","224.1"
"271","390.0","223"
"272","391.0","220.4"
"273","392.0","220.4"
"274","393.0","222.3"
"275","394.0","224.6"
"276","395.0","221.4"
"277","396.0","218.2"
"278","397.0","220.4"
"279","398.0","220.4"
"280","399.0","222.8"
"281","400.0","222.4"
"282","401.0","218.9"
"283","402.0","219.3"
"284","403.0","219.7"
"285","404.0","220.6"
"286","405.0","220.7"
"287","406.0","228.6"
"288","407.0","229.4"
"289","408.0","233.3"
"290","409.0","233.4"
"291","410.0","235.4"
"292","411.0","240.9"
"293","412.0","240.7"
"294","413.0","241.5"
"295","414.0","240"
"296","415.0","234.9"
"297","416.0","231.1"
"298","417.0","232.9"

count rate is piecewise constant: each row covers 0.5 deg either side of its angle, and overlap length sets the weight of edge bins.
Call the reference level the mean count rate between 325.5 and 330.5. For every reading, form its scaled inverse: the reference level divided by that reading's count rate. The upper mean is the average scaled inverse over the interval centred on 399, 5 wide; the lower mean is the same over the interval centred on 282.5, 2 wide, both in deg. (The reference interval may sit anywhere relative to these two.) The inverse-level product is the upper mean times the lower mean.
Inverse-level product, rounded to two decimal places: 1.09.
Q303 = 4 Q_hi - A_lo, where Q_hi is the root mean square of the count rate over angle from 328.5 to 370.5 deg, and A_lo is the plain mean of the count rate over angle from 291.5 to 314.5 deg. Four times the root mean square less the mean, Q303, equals 660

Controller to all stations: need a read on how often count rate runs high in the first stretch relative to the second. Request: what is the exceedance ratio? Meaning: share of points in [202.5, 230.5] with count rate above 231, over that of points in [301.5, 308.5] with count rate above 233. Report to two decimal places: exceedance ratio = 0.00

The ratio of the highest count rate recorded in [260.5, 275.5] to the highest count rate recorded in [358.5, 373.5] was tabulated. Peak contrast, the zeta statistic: 1.14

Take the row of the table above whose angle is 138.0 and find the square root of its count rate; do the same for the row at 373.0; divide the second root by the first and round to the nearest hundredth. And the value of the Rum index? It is 1.05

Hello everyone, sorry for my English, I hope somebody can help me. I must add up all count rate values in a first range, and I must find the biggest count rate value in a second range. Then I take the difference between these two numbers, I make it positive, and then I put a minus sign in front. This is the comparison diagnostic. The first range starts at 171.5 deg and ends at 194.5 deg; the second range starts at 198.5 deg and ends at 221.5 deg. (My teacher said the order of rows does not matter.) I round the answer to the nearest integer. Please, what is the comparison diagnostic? -4777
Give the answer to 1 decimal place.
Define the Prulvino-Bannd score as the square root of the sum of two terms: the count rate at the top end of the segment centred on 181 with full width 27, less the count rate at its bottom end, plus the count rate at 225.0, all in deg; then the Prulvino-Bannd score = 14.4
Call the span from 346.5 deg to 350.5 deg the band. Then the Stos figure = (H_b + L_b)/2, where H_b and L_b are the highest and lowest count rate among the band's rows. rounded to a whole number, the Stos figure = 236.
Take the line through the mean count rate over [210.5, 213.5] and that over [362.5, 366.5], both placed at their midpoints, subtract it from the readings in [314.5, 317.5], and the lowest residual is 4.1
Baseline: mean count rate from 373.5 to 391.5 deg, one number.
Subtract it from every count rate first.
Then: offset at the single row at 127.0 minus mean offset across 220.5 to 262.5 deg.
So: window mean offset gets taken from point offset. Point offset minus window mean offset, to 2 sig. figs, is -19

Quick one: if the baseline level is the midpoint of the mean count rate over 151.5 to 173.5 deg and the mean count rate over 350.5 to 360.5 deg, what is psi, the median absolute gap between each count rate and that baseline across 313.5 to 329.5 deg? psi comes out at 10.6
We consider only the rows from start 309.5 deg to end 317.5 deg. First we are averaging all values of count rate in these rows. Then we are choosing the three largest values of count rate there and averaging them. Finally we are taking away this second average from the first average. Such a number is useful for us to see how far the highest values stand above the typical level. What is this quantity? -6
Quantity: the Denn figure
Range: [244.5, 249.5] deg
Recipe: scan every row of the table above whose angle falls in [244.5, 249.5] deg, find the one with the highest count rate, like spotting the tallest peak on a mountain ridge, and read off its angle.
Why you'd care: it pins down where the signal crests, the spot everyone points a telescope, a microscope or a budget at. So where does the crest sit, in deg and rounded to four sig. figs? 245.0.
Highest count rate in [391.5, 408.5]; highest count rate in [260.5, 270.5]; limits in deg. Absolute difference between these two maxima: 44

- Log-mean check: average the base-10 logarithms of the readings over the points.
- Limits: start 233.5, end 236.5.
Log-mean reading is 2.363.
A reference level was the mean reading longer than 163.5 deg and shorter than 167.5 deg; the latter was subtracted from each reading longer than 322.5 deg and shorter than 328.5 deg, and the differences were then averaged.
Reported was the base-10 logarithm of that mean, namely 0.5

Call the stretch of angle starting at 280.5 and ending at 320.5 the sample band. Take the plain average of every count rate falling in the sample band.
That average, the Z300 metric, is 256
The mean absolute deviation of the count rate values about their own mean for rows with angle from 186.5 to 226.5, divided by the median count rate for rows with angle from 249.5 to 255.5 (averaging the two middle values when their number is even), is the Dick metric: 0.012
